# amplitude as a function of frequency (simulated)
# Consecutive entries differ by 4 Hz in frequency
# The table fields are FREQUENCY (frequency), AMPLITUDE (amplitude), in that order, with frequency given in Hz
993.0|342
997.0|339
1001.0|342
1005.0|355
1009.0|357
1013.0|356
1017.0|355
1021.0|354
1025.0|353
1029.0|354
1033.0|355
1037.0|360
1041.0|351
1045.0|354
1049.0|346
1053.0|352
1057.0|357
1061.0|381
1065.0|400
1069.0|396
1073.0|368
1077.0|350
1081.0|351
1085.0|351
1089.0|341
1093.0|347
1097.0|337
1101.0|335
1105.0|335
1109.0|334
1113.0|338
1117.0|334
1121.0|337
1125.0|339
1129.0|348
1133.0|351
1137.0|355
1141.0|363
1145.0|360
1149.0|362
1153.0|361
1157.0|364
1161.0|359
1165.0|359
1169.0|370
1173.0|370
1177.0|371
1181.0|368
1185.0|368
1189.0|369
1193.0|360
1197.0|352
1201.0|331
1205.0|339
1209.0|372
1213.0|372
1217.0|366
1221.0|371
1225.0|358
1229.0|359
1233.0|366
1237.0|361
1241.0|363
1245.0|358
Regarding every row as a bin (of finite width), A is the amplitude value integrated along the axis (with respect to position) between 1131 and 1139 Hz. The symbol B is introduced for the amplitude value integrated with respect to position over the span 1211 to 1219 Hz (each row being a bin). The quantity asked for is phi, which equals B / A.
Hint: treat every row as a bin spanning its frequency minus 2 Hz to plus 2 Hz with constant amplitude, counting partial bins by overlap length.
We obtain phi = 1.05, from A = 2824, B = 2952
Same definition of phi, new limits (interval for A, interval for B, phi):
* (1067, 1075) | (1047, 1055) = 0.91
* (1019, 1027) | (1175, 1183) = 1.05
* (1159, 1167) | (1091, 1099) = 0.95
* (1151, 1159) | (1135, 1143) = 0.99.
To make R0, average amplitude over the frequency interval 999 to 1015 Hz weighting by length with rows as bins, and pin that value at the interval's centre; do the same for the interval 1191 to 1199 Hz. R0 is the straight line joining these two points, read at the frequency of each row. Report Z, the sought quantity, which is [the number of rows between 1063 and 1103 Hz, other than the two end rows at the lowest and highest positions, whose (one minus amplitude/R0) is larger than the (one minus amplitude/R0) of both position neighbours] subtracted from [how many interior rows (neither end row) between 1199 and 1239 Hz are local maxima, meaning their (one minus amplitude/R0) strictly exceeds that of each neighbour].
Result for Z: 0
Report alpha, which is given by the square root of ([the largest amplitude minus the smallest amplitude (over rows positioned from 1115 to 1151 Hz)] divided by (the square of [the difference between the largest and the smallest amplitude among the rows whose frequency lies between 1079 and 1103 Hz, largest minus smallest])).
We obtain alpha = 0.34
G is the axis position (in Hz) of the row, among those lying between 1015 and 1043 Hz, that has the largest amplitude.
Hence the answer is 1037.0 Hz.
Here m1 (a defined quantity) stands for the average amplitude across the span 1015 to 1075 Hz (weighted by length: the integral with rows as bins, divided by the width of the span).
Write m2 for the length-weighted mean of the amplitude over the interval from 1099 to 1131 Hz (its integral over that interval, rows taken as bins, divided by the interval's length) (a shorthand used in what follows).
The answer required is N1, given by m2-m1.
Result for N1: -25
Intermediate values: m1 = 362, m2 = 337.5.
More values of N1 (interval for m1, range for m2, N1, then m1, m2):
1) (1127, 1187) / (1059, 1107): -4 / 362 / 357.7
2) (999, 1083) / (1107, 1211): -4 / 359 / 355.2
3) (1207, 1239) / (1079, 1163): -18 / 366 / 347.7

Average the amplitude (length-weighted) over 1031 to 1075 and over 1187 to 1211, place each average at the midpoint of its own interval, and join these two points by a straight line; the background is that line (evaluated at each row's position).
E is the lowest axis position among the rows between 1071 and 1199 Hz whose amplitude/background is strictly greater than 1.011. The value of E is 1073.0 Hz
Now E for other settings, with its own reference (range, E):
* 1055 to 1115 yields 1061.0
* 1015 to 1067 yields 1061.0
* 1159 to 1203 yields 1169.0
